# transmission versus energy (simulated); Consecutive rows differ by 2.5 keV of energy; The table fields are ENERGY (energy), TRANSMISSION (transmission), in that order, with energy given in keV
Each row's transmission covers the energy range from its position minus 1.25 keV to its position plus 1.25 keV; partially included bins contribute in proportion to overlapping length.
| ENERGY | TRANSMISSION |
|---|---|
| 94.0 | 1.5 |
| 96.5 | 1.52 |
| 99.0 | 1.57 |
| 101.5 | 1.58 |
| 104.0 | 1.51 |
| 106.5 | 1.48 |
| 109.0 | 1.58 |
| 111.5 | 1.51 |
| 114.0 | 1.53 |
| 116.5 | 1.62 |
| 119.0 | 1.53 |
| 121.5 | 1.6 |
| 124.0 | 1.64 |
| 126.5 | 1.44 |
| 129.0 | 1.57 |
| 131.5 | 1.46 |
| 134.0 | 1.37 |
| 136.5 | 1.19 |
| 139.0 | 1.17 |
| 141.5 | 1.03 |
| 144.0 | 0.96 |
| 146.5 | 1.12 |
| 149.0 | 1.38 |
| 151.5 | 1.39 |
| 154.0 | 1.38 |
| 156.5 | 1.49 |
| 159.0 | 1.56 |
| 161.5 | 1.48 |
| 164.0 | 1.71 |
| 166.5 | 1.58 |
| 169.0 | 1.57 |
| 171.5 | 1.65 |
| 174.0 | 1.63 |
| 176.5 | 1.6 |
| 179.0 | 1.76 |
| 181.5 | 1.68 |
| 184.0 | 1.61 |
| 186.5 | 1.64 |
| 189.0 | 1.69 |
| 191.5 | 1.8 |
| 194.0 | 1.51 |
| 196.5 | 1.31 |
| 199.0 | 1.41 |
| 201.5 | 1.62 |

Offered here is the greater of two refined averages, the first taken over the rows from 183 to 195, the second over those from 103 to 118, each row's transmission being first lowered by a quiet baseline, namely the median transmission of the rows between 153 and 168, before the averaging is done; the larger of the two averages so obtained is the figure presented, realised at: 0.13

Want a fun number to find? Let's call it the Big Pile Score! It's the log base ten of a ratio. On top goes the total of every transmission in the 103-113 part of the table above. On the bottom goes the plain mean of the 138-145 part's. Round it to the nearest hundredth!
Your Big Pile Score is 0.76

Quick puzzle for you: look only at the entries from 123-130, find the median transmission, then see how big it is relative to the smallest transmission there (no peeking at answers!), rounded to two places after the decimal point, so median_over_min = 1.09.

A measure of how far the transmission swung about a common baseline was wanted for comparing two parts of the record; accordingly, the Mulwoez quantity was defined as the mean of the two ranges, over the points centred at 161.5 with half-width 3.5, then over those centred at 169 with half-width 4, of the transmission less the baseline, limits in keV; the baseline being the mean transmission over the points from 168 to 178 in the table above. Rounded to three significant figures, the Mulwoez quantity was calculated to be 0.155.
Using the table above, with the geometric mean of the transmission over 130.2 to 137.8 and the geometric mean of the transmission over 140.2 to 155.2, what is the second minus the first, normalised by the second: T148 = -0.12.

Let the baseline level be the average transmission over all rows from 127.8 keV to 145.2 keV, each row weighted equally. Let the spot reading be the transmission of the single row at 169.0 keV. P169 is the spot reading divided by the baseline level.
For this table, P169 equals 1.26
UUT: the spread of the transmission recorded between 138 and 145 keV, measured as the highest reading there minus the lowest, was 0.21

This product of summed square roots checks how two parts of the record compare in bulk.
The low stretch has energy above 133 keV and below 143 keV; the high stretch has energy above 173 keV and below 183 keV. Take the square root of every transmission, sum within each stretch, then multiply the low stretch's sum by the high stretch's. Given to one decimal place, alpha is 22.5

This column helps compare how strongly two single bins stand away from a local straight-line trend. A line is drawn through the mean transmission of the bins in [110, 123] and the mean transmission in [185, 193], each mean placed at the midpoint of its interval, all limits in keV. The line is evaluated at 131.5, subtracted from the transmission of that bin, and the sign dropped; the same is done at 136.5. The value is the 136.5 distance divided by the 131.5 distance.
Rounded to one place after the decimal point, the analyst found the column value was 3.2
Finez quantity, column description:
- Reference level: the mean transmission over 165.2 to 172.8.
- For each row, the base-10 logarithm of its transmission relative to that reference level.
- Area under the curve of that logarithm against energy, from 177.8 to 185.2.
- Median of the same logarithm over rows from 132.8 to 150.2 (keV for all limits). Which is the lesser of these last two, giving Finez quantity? -0.14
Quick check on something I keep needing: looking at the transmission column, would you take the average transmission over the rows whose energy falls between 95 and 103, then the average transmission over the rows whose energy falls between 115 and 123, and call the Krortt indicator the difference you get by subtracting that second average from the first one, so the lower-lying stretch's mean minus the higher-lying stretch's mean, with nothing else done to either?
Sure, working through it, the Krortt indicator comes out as 0.0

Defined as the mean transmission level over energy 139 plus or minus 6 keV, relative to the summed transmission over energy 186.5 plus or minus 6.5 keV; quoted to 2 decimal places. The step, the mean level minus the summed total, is -7.28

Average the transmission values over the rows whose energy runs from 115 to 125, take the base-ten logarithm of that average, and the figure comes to 0.203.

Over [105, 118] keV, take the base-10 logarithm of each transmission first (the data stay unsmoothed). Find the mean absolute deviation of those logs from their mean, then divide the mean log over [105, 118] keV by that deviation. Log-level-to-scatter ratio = 15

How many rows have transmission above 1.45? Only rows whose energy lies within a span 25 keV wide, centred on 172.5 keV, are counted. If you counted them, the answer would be 10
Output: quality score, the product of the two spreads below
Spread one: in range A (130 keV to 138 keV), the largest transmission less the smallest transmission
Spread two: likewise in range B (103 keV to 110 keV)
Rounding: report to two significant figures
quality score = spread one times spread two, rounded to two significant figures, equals 0.027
